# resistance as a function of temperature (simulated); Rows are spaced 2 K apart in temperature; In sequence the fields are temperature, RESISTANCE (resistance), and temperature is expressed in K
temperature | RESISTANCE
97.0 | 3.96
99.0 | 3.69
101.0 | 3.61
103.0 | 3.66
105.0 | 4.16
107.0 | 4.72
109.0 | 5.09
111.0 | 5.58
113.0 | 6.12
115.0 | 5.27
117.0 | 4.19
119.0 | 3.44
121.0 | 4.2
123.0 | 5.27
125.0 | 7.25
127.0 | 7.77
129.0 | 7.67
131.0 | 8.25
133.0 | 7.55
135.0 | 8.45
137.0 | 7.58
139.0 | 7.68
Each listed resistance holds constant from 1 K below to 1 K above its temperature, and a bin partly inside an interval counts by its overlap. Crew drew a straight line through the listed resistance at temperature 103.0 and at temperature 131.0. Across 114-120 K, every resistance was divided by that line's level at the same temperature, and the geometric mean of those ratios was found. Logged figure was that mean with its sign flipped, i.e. -0.71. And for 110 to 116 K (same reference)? -1.07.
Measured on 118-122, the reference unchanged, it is -0.59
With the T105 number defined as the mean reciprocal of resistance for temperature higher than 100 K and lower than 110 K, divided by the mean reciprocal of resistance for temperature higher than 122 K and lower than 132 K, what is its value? 1.69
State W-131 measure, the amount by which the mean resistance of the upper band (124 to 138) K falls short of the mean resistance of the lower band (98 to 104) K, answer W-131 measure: -4.1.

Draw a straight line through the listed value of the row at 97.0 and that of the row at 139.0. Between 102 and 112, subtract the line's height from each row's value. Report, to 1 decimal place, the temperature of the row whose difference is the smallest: 103.0 K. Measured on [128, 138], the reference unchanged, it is 137.0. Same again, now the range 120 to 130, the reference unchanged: 121.0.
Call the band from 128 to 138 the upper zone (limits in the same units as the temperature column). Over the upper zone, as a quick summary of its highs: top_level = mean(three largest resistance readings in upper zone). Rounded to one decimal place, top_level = 8.1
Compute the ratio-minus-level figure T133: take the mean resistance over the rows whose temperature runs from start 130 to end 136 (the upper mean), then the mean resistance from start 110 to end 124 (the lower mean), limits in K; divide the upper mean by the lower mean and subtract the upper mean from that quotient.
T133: -6.4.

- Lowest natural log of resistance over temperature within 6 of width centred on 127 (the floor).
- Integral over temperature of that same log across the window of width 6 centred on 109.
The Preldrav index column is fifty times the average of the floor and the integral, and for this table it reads 294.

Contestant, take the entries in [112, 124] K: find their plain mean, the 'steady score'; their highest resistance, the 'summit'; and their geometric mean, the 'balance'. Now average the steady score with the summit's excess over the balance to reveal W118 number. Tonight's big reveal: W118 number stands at 3.1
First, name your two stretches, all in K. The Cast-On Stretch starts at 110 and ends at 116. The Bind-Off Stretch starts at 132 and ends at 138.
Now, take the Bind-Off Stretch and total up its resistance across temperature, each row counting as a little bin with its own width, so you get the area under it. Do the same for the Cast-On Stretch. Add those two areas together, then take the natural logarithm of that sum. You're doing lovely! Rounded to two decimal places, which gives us 4.40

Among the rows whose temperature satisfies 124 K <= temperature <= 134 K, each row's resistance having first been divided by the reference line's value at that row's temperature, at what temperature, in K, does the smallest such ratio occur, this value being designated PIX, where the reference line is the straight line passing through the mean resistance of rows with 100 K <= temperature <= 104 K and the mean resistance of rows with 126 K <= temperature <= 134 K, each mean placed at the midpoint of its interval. 133.0 K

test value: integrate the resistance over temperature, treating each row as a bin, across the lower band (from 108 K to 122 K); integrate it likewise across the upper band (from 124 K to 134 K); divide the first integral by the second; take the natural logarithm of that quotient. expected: -0.13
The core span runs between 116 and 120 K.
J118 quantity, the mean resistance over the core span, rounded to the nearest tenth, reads 3.8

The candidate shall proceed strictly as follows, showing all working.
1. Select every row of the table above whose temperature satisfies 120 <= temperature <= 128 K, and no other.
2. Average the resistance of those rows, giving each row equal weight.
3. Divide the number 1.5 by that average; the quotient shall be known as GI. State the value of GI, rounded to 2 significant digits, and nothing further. 0.24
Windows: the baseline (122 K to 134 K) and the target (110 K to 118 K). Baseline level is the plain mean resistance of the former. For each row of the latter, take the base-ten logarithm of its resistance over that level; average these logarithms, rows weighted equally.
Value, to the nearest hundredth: -0.14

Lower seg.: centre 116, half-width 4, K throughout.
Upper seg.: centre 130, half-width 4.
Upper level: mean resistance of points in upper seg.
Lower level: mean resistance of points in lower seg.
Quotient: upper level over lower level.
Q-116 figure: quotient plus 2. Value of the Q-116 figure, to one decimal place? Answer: 3.6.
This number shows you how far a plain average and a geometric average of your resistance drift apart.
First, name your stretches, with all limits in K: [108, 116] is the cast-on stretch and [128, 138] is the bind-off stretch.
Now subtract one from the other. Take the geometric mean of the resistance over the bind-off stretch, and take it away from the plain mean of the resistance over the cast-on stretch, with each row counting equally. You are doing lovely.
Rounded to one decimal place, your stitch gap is -2.4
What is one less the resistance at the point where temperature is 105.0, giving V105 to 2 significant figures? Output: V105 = -3.2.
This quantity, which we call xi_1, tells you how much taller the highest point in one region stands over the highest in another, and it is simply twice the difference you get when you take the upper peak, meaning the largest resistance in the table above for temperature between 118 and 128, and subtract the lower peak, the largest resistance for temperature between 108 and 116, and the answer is 3.3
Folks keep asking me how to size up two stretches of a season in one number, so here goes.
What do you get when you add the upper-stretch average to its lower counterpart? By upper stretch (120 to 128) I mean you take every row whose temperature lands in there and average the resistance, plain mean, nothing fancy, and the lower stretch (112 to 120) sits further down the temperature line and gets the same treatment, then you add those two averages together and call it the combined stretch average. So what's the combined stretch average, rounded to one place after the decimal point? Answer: 10.9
